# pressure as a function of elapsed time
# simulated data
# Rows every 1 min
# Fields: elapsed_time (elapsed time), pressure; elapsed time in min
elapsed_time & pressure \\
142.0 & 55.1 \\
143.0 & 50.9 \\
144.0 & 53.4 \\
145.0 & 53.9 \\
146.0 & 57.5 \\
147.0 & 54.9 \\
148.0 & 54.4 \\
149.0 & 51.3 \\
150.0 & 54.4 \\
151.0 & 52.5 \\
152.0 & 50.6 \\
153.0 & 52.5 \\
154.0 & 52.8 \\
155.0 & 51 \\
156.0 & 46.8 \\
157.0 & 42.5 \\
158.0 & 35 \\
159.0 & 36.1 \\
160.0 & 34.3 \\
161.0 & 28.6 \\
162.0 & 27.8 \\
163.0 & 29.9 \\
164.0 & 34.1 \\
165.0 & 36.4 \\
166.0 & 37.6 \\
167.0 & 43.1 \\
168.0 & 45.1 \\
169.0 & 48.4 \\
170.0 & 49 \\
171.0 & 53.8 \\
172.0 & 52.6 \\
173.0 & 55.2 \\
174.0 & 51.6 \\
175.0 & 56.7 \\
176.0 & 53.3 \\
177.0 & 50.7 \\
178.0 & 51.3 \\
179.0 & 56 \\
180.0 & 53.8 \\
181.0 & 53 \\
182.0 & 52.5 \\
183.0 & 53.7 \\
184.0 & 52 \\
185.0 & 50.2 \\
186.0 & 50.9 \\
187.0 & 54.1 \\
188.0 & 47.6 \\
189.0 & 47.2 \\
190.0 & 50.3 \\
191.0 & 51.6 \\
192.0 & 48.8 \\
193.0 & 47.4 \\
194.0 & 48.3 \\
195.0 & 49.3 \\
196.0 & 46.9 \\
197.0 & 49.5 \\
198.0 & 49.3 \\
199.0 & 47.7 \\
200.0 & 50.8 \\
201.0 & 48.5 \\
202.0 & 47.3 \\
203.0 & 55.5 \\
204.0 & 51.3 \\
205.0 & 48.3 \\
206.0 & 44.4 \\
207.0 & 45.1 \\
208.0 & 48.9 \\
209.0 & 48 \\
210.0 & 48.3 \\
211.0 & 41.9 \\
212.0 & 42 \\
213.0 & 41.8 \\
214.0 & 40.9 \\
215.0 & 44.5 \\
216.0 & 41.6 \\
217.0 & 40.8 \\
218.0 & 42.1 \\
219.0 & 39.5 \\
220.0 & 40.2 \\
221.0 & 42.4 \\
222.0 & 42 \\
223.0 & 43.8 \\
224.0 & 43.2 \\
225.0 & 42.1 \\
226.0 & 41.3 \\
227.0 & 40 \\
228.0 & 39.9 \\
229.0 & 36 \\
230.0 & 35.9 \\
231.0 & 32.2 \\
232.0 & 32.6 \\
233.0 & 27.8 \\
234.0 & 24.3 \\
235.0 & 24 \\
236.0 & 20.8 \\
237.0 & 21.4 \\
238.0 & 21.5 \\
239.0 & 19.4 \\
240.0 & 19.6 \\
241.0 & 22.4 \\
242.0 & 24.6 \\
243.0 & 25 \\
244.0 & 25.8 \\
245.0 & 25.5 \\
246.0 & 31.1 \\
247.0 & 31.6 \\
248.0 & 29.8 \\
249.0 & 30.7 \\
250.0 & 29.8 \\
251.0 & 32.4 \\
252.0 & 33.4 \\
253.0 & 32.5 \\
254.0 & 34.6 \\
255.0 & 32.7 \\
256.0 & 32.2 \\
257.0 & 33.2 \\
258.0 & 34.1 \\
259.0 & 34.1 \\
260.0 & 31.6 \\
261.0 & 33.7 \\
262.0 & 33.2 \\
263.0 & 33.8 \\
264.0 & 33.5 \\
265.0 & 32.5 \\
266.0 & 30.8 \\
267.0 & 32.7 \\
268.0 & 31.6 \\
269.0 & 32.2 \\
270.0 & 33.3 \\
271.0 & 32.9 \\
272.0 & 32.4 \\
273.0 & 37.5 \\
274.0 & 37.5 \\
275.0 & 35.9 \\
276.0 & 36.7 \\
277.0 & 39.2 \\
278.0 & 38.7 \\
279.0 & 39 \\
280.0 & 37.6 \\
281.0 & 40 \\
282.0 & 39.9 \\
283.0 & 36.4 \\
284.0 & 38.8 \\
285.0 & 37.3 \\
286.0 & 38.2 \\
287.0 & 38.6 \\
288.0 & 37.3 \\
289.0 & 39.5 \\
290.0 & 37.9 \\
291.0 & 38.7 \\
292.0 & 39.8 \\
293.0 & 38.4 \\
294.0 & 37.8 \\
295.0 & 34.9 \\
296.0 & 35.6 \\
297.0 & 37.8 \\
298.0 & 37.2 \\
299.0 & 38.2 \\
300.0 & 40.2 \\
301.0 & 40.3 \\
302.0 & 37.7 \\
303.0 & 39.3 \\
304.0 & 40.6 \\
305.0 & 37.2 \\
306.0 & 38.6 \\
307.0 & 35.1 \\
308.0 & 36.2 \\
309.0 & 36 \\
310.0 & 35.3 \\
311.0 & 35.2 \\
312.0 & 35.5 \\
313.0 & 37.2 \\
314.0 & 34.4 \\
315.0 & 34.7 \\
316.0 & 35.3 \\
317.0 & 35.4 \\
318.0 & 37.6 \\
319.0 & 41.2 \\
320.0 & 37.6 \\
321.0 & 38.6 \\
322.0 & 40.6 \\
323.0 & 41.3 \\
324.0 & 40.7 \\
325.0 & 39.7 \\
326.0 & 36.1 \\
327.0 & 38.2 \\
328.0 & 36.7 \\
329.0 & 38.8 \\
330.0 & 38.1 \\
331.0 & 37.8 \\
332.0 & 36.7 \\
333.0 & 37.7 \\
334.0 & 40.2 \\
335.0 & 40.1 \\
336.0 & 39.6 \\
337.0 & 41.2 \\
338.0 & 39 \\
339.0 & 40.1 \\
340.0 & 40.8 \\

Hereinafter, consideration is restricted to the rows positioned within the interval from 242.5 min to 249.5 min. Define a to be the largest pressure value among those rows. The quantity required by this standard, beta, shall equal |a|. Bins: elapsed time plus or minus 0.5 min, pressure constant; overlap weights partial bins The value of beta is 32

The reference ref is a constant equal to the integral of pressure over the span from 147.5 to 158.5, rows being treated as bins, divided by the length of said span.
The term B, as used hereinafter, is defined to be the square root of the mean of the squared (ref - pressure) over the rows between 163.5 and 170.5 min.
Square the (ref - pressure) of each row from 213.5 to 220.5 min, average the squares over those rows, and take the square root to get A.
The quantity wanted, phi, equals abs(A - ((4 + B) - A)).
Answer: 3.1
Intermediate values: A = 8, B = 9.3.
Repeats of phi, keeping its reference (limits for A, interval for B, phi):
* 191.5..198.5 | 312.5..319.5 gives 14.4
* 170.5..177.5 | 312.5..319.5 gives 8.3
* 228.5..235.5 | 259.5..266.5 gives 18.5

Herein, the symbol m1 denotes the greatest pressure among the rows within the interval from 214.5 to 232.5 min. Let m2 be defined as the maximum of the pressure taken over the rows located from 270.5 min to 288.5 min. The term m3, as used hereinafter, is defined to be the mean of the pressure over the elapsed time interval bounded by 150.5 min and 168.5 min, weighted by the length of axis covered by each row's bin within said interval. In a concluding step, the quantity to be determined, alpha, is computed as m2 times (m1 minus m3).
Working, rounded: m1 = 44.5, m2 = 40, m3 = 41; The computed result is 143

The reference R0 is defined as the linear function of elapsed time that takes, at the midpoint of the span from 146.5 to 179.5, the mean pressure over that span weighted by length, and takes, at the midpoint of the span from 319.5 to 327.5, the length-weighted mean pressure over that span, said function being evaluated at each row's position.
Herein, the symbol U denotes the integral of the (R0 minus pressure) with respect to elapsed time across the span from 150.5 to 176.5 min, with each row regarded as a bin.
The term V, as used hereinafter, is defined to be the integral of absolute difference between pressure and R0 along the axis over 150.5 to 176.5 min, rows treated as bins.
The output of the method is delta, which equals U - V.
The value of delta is -157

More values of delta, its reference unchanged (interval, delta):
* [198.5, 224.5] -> -102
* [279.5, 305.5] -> -2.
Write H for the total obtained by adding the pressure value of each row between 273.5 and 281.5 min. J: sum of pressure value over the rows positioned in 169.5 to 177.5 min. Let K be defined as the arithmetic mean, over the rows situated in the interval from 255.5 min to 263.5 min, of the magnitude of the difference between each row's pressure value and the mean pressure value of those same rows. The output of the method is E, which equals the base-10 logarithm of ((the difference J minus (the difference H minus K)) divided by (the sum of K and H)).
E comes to -0.4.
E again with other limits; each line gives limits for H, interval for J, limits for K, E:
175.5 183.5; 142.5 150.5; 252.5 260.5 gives -1.8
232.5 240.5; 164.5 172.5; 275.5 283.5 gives 0.0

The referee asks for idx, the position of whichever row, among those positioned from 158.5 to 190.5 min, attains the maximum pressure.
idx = 175.0 min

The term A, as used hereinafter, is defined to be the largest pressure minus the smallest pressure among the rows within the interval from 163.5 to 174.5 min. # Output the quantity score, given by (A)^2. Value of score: 445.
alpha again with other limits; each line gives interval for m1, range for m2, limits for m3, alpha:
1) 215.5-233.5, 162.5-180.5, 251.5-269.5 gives 617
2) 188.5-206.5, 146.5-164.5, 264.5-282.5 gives 1094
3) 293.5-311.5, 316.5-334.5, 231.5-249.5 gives 626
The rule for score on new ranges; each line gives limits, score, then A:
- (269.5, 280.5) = 46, 6.8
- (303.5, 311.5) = 30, 5.5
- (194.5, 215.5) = 213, 14.6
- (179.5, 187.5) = 15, 3.9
